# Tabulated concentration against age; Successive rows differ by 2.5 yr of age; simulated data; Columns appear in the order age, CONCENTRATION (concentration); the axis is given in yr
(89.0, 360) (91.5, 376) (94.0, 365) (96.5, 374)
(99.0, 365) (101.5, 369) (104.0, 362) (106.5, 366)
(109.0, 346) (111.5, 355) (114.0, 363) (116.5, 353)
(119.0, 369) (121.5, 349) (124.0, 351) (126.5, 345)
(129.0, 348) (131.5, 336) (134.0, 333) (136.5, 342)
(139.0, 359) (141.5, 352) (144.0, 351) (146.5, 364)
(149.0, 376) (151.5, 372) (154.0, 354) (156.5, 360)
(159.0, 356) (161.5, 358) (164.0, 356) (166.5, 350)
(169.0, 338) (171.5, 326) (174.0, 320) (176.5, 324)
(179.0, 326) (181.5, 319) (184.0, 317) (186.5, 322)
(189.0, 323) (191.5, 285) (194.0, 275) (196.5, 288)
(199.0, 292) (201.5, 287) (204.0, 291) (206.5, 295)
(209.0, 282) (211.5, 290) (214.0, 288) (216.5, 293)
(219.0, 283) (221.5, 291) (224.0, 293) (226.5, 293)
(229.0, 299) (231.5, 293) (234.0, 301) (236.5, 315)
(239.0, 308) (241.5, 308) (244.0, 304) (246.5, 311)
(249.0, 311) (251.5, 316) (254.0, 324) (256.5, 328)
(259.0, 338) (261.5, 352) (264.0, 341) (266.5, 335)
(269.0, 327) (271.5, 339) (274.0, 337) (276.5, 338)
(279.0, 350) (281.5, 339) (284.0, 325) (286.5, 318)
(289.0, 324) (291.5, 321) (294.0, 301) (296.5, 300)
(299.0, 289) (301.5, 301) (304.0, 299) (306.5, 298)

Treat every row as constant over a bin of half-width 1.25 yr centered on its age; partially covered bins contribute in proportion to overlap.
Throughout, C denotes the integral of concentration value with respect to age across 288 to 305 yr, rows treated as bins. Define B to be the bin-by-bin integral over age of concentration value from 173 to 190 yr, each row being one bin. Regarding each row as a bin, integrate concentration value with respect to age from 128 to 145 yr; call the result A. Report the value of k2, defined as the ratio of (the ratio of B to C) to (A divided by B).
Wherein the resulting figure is 0.98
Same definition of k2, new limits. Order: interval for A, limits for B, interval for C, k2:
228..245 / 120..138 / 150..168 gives 1.15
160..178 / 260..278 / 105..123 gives 0.95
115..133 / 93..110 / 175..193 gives 1.07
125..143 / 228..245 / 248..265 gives 0.77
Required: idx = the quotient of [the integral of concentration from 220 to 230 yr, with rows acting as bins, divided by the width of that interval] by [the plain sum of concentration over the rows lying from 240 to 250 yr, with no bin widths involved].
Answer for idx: 0.238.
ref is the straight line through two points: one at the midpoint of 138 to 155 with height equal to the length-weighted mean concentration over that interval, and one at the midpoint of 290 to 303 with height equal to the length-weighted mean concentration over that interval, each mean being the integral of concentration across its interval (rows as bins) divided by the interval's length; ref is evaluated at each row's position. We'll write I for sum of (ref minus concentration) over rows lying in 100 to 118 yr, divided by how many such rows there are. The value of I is 17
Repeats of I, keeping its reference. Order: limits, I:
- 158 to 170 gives 3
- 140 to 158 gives -1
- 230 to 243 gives 21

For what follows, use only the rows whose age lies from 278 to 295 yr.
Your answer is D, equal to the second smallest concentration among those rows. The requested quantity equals 318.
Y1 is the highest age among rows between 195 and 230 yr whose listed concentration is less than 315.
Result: 229.0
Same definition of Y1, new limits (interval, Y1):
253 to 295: 294.0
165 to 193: 191.5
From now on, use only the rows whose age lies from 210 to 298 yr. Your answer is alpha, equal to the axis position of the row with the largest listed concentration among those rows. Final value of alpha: 261.5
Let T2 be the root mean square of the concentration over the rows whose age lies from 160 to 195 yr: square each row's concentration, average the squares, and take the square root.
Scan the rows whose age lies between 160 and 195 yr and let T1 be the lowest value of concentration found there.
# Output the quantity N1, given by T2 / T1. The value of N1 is 1.182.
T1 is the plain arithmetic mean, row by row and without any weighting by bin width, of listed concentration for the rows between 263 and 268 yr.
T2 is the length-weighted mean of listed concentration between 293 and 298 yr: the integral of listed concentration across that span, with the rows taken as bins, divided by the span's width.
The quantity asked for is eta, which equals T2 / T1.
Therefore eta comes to 0.89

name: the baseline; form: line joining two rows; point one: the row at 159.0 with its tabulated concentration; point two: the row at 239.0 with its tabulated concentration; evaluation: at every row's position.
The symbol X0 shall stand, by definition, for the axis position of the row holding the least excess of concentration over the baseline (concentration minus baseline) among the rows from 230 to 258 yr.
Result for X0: 231.5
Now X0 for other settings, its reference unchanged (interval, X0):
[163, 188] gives 174.0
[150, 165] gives 154.0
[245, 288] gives 246.5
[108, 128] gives 109.0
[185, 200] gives 194.0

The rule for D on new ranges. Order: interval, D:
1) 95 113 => 355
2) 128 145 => 336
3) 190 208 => 285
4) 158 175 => 326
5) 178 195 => 285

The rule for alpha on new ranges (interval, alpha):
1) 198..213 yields 206.5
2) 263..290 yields 279.0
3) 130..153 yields 149.0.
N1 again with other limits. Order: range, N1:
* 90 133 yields 1.067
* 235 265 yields 1.058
